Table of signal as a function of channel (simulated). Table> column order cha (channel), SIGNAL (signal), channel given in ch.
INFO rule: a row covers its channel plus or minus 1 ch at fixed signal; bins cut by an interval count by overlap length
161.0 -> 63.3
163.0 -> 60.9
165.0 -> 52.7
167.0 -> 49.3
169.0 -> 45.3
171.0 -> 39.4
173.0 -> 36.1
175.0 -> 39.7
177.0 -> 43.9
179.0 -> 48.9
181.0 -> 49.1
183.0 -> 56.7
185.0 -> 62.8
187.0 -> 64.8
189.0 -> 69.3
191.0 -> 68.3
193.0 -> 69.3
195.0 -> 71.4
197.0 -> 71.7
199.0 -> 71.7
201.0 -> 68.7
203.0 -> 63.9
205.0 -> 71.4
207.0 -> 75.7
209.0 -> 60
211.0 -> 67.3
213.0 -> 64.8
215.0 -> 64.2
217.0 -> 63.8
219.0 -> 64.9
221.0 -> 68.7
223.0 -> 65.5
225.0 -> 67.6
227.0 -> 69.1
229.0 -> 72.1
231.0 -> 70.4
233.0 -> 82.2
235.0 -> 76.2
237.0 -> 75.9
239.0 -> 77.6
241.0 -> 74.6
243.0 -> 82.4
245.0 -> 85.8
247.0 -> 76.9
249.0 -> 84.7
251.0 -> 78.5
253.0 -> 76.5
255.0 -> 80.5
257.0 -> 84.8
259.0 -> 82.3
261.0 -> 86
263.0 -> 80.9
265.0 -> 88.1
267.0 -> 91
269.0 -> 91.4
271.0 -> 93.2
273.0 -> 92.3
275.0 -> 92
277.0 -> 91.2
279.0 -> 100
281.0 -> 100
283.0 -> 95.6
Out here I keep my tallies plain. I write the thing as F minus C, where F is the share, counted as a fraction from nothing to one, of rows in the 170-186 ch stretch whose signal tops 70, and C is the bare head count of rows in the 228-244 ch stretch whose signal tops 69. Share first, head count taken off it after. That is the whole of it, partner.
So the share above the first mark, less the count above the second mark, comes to -8.00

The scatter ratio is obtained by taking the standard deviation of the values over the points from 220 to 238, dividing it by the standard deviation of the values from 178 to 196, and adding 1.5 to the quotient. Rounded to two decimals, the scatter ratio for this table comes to 2.10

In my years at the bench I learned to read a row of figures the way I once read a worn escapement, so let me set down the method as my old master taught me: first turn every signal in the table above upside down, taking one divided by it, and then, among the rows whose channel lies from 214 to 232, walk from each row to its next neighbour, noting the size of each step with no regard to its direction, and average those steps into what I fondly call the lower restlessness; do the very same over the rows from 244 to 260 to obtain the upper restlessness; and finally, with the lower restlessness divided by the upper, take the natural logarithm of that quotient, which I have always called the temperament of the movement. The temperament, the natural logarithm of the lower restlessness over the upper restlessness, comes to -0.53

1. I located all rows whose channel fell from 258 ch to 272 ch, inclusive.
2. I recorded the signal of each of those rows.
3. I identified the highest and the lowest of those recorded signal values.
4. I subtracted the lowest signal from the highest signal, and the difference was 12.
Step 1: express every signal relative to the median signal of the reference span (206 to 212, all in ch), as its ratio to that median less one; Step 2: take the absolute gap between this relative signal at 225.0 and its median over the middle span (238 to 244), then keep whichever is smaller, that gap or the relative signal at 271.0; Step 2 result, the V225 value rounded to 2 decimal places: 0.15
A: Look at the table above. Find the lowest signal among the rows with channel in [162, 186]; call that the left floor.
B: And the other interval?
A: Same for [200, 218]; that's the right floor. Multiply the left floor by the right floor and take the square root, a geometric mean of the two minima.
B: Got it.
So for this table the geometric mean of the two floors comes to 47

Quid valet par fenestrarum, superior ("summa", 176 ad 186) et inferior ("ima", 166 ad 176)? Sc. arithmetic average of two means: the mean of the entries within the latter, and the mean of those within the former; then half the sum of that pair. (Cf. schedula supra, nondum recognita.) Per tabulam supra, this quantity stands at 47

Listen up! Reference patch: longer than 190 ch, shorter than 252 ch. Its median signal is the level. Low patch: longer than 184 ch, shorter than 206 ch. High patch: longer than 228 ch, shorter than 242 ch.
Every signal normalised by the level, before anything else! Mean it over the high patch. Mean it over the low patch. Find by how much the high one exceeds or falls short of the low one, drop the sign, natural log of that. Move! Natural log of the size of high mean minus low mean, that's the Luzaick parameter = -2.3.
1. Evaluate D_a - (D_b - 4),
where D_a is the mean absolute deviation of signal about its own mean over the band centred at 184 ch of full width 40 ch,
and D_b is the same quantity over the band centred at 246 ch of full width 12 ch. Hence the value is 11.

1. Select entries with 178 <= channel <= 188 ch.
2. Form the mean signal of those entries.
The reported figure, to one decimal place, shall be 56.5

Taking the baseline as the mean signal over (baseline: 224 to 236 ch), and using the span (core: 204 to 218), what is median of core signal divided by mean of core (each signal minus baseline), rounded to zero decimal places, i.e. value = -10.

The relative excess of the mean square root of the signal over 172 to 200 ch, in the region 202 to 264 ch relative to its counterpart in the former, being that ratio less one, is 0.127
